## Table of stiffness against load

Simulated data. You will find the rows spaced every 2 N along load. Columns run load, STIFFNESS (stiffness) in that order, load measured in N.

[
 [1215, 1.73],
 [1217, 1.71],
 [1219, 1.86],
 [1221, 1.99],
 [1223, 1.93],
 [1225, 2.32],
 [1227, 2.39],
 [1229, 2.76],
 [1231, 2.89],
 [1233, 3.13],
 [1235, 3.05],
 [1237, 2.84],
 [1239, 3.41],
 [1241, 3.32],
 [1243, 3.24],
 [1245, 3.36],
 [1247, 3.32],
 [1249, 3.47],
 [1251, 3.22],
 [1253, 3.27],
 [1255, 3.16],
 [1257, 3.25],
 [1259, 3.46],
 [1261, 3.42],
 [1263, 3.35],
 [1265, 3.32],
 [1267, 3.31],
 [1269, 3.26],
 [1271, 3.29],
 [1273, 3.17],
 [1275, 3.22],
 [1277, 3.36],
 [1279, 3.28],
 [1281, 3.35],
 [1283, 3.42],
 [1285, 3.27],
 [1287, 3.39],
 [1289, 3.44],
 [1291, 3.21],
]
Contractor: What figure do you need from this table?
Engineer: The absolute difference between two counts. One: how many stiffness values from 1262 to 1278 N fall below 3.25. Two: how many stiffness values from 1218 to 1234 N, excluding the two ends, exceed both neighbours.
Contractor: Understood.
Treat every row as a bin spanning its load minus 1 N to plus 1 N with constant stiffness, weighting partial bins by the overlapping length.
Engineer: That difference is 1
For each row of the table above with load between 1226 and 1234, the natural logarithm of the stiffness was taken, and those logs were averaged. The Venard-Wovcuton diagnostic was 1.02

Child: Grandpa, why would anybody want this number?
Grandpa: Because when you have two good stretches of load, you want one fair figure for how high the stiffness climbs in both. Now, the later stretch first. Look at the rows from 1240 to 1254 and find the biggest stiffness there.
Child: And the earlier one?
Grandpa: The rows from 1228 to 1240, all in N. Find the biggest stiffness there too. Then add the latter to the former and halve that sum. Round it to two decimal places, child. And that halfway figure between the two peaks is 3.44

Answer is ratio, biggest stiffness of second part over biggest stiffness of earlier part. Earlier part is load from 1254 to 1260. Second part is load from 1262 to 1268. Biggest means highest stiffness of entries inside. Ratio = 0.97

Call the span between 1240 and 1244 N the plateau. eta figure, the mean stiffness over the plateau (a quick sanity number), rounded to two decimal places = 3.28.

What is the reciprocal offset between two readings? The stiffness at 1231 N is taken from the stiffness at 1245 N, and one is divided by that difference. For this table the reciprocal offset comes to 2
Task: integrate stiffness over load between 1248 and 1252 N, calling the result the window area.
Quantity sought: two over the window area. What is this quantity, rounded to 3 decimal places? 0.149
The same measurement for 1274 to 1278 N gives 0.152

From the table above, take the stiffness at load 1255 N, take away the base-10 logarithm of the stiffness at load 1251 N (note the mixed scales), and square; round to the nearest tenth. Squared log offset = 7.0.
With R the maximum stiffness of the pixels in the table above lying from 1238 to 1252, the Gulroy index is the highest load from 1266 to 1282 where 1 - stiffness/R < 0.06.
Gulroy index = 1281 N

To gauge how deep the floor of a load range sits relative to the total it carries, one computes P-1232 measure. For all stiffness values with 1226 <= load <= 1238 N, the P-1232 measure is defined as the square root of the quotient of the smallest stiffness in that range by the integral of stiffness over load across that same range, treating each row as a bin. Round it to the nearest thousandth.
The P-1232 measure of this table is 0.265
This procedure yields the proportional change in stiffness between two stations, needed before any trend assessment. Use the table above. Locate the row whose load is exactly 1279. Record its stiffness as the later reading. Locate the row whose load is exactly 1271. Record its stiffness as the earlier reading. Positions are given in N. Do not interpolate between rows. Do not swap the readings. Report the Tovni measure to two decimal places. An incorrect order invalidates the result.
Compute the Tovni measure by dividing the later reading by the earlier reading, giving 1.00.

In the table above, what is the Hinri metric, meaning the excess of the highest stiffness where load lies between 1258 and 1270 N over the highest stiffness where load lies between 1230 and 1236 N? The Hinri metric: 0.3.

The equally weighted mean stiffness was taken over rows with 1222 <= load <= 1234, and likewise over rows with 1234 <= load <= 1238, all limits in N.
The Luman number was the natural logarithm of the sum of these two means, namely 1.71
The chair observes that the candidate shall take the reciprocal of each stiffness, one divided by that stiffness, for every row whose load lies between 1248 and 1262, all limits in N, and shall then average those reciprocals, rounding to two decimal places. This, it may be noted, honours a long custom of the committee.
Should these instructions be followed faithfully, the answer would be 0.30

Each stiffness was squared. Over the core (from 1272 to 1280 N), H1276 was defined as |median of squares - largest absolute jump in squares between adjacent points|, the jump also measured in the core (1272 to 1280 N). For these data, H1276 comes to 9.6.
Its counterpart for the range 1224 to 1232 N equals 4.8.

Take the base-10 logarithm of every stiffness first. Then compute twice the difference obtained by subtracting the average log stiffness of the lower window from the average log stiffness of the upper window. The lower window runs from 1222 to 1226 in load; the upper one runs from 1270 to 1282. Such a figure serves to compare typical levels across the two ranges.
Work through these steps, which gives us 0.38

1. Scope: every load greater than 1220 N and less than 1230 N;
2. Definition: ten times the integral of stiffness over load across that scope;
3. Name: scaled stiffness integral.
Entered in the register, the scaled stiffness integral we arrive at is 228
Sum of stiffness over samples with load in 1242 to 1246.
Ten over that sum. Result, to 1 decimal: 1.5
